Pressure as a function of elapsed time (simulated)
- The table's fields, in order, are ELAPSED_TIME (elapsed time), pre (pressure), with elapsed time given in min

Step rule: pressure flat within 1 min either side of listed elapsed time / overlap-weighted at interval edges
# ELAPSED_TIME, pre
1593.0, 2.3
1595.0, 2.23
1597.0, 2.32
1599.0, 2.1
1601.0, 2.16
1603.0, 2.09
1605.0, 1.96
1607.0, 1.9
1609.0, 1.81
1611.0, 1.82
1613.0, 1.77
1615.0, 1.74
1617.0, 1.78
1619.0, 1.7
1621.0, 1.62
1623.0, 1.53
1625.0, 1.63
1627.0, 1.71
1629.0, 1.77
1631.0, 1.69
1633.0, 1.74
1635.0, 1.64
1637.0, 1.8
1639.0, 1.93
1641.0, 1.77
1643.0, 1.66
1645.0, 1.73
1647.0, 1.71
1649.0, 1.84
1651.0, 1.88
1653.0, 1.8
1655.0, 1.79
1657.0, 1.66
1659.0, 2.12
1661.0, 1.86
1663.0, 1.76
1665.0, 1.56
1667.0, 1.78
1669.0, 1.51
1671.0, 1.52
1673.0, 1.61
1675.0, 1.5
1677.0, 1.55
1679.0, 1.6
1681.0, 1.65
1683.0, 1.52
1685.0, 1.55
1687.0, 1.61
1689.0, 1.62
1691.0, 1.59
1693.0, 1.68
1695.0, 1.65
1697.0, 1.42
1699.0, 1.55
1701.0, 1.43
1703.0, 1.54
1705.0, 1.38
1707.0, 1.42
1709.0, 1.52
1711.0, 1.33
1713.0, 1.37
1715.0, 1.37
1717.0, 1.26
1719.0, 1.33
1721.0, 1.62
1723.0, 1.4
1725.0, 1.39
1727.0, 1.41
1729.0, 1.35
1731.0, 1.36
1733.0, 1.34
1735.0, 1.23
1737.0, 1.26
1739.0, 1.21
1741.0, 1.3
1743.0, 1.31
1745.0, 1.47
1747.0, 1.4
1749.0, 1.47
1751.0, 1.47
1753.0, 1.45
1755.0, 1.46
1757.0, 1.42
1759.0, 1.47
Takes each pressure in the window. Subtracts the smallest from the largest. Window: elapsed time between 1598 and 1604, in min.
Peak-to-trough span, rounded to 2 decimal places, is 0.07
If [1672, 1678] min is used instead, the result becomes 0.11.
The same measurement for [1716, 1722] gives 0.36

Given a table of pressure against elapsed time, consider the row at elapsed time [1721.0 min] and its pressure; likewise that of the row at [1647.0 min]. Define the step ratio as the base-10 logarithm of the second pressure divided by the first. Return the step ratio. 0.02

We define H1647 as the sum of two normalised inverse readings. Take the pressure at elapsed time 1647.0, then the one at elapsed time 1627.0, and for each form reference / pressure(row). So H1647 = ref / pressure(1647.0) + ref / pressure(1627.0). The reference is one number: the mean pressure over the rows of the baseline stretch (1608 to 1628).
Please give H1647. 2.00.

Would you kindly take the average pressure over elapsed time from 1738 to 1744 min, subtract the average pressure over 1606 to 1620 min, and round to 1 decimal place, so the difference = -0.5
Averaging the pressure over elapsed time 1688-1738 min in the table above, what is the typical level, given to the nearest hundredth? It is 1.43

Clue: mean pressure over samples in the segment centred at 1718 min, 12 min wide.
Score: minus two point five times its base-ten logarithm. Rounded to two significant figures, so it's -0.36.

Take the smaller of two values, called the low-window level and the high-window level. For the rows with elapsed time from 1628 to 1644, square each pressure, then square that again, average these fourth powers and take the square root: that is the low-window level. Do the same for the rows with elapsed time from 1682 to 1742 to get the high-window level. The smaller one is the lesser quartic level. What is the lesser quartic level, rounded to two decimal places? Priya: 2.11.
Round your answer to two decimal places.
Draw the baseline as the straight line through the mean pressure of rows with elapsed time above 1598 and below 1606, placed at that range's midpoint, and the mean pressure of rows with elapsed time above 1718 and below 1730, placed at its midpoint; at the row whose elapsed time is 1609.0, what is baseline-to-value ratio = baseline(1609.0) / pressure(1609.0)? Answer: 1.13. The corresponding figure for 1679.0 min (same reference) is 1.04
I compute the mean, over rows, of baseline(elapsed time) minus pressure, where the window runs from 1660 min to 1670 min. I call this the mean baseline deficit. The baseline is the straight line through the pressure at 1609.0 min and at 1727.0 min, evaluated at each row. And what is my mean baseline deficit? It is -0.07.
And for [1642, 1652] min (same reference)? -0.08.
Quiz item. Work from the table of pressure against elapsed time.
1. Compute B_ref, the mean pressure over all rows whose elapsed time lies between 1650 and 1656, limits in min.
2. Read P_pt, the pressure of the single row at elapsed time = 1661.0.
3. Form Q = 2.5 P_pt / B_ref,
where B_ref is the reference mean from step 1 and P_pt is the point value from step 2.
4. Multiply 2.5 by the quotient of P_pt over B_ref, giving 2.55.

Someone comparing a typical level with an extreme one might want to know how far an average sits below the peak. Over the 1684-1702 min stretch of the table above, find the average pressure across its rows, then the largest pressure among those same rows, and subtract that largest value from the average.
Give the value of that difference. -0.11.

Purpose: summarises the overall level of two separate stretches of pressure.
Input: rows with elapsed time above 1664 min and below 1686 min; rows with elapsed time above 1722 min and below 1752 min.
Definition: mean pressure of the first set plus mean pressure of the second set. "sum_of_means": 2.94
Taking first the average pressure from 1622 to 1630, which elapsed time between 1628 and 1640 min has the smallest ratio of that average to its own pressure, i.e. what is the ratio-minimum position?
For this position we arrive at 1639.0 min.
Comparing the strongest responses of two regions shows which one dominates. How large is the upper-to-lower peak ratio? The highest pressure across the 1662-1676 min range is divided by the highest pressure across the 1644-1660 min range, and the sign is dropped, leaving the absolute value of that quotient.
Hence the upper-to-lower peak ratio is 0.84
